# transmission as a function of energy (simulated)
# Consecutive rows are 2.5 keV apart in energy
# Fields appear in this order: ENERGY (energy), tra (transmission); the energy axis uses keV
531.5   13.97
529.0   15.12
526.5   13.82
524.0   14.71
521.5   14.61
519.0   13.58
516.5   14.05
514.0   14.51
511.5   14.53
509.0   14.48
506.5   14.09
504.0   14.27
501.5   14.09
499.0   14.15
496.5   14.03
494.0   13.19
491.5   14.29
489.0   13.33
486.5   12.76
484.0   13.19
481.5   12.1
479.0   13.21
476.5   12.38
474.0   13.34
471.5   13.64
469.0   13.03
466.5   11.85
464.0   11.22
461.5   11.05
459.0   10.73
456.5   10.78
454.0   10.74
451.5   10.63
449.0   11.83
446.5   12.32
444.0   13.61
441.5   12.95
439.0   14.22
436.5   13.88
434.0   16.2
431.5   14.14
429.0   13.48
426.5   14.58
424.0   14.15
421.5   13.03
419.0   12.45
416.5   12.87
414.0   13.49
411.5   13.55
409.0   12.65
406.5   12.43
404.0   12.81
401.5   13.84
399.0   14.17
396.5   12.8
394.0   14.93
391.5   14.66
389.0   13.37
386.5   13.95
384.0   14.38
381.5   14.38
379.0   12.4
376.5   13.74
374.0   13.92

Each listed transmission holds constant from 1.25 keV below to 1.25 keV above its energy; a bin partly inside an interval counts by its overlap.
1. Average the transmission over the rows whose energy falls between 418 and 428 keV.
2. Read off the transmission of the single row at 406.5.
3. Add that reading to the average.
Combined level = 26.0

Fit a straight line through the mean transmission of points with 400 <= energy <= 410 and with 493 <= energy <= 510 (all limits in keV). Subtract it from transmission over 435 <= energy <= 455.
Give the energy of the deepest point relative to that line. 451.5 keV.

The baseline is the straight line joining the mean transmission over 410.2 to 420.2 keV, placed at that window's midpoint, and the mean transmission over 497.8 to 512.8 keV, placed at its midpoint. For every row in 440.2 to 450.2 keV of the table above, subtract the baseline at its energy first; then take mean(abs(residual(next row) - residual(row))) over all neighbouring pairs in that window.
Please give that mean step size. 0.82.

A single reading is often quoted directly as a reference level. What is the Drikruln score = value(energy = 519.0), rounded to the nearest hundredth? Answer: 13.58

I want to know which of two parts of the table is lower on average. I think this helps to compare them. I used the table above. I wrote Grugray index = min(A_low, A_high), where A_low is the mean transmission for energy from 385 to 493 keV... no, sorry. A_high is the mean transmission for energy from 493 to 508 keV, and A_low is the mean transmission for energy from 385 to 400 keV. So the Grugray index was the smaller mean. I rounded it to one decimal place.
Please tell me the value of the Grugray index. 14.0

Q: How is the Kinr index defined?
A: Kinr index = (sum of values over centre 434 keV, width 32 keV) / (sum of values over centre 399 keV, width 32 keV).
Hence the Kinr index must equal 1.00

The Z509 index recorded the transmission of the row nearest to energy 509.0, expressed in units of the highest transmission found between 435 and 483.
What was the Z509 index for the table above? 1.02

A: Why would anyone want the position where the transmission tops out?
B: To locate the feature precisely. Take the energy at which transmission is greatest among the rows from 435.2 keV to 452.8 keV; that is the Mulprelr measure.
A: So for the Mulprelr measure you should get 439.0 keV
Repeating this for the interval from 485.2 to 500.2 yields 491.5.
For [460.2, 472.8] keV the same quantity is 471.5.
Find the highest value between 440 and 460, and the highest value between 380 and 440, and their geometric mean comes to 14.85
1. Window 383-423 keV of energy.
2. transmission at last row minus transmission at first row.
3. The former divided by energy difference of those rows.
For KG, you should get -0.04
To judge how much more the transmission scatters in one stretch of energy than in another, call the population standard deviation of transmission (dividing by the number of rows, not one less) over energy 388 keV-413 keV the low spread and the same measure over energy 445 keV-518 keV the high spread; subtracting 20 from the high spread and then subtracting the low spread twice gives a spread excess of -20.4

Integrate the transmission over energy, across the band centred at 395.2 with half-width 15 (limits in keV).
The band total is 411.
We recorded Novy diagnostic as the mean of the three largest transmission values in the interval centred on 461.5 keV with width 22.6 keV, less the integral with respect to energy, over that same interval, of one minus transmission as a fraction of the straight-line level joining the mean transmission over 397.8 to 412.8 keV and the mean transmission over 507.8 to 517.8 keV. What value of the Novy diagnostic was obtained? 9.1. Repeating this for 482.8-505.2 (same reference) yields 13.5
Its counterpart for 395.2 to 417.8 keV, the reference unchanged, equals 13.7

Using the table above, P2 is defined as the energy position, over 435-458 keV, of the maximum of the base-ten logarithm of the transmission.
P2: 439.0 keV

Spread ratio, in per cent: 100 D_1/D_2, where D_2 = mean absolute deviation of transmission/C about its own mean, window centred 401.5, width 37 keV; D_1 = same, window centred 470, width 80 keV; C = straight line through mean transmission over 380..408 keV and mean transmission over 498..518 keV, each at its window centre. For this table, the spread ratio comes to 151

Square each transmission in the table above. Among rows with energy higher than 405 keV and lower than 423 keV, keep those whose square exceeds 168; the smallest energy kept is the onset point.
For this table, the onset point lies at 411.5 keV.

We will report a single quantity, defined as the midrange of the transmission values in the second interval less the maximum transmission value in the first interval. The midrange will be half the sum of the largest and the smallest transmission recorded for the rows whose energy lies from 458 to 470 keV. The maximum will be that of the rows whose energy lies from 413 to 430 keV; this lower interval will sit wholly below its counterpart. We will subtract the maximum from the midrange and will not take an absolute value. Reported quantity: -2.7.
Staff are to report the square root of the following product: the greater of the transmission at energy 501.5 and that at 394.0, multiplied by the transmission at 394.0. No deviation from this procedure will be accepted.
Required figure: 14.9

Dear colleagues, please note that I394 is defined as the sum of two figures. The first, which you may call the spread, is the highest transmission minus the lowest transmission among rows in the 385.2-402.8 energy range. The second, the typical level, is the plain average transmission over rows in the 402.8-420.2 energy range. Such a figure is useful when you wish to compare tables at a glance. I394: 15.0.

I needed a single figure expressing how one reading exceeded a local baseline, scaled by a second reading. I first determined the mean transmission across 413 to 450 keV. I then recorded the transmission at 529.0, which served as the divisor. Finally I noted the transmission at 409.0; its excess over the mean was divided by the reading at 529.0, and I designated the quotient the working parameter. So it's -0.06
